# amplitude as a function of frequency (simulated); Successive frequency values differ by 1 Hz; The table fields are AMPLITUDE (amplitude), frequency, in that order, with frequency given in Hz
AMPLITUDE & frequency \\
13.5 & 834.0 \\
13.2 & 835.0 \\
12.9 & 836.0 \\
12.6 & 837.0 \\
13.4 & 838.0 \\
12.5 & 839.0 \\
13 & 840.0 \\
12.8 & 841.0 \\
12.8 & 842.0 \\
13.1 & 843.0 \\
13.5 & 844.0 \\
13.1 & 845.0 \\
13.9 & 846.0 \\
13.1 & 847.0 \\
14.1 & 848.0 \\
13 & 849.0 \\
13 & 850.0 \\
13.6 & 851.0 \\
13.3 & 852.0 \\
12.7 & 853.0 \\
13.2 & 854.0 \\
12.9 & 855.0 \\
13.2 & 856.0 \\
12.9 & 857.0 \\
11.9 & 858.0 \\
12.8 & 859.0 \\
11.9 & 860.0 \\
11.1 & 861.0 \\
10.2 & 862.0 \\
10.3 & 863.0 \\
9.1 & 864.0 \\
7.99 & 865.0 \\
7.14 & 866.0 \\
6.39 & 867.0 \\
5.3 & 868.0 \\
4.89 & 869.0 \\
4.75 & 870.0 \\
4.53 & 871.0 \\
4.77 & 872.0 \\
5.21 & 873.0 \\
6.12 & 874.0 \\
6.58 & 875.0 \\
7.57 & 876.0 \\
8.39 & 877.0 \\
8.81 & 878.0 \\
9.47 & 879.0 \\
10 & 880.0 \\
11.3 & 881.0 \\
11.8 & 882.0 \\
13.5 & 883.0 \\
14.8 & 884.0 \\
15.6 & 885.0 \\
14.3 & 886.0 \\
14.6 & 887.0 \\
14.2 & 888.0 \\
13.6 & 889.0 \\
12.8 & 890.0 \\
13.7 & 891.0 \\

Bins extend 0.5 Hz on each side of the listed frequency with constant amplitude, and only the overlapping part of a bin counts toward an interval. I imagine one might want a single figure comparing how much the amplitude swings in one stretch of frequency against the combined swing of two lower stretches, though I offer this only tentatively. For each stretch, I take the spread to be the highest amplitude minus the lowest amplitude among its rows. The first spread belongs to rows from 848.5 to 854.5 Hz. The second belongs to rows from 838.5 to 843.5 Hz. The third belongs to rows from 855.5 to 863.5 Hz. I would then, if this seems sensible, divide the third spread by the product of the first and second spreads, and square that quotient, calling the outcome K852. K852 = 31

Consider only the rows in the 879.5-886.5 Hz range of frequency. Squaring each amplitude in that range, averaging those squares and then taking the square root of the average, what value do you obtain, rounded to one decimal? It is 13.2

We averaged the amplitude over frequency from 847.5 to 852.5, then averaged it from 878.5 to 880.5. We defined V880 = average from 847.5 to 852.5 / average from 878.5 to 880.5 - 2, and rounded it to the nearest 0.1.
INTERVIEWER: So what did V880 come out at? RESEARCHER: -0.6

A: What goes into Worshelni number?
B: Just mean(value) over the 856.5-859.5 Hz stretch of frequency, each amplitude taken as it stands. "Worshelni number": 12.5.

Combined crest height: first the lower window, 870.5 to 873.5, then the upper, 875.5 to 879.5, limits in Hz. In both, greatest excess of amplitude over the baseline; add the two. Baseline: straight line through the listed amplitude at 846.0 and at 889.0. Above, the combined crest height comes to -13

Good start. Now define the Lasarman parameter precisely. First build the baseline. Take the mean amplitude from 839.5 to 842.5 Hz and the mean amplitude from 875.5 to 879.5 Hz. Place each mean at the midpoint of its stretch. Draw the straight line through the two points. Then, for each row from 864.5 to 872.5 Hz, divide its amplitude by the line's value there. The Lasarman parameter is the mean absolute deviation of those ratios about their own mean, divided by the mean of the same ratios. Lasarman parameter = 0.17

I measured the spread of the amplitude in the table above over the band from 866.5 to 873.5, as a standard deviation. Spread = 0.6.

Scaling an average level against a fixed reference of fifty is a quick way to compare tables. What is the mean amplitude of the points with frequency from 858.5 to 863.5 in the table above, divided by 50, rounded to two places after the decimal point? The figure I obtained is 0.23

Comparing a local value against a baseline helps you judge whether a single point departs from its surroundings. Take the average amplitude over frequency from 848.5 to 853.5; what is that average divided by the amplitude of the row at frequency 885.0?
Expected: 0.84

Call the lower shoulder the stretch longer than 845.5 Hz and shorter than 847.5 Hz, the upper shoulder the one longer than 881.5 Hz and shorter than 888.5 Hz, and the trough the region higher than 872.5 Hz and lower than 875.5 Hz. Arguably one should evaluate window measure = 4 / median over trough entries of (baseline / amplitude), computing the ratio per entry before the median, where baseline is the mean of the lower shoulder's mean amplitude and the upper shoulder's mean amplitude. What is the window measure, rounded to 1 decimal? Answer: 1.8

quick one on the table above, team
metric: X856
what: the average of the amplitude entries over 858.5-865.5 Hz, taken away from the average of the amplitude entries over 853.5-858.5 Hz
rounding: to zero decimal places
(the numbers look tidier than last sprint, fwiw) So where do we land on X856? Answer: 2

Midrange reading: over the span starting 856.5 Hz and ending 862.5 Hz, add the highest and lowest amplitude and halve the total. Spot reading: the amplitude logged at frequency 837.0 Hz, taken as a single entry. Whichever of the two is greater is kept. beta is 12.6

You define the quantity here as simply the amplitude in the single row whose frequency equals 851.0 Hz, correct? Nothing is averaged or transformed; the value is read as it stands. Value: 13.6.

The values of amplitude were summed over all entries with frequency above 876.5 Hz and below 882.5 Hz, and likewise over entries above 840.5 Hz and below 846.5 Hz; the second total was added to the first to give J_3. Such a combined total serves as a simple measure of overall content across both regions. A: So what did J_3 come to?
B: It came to 139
